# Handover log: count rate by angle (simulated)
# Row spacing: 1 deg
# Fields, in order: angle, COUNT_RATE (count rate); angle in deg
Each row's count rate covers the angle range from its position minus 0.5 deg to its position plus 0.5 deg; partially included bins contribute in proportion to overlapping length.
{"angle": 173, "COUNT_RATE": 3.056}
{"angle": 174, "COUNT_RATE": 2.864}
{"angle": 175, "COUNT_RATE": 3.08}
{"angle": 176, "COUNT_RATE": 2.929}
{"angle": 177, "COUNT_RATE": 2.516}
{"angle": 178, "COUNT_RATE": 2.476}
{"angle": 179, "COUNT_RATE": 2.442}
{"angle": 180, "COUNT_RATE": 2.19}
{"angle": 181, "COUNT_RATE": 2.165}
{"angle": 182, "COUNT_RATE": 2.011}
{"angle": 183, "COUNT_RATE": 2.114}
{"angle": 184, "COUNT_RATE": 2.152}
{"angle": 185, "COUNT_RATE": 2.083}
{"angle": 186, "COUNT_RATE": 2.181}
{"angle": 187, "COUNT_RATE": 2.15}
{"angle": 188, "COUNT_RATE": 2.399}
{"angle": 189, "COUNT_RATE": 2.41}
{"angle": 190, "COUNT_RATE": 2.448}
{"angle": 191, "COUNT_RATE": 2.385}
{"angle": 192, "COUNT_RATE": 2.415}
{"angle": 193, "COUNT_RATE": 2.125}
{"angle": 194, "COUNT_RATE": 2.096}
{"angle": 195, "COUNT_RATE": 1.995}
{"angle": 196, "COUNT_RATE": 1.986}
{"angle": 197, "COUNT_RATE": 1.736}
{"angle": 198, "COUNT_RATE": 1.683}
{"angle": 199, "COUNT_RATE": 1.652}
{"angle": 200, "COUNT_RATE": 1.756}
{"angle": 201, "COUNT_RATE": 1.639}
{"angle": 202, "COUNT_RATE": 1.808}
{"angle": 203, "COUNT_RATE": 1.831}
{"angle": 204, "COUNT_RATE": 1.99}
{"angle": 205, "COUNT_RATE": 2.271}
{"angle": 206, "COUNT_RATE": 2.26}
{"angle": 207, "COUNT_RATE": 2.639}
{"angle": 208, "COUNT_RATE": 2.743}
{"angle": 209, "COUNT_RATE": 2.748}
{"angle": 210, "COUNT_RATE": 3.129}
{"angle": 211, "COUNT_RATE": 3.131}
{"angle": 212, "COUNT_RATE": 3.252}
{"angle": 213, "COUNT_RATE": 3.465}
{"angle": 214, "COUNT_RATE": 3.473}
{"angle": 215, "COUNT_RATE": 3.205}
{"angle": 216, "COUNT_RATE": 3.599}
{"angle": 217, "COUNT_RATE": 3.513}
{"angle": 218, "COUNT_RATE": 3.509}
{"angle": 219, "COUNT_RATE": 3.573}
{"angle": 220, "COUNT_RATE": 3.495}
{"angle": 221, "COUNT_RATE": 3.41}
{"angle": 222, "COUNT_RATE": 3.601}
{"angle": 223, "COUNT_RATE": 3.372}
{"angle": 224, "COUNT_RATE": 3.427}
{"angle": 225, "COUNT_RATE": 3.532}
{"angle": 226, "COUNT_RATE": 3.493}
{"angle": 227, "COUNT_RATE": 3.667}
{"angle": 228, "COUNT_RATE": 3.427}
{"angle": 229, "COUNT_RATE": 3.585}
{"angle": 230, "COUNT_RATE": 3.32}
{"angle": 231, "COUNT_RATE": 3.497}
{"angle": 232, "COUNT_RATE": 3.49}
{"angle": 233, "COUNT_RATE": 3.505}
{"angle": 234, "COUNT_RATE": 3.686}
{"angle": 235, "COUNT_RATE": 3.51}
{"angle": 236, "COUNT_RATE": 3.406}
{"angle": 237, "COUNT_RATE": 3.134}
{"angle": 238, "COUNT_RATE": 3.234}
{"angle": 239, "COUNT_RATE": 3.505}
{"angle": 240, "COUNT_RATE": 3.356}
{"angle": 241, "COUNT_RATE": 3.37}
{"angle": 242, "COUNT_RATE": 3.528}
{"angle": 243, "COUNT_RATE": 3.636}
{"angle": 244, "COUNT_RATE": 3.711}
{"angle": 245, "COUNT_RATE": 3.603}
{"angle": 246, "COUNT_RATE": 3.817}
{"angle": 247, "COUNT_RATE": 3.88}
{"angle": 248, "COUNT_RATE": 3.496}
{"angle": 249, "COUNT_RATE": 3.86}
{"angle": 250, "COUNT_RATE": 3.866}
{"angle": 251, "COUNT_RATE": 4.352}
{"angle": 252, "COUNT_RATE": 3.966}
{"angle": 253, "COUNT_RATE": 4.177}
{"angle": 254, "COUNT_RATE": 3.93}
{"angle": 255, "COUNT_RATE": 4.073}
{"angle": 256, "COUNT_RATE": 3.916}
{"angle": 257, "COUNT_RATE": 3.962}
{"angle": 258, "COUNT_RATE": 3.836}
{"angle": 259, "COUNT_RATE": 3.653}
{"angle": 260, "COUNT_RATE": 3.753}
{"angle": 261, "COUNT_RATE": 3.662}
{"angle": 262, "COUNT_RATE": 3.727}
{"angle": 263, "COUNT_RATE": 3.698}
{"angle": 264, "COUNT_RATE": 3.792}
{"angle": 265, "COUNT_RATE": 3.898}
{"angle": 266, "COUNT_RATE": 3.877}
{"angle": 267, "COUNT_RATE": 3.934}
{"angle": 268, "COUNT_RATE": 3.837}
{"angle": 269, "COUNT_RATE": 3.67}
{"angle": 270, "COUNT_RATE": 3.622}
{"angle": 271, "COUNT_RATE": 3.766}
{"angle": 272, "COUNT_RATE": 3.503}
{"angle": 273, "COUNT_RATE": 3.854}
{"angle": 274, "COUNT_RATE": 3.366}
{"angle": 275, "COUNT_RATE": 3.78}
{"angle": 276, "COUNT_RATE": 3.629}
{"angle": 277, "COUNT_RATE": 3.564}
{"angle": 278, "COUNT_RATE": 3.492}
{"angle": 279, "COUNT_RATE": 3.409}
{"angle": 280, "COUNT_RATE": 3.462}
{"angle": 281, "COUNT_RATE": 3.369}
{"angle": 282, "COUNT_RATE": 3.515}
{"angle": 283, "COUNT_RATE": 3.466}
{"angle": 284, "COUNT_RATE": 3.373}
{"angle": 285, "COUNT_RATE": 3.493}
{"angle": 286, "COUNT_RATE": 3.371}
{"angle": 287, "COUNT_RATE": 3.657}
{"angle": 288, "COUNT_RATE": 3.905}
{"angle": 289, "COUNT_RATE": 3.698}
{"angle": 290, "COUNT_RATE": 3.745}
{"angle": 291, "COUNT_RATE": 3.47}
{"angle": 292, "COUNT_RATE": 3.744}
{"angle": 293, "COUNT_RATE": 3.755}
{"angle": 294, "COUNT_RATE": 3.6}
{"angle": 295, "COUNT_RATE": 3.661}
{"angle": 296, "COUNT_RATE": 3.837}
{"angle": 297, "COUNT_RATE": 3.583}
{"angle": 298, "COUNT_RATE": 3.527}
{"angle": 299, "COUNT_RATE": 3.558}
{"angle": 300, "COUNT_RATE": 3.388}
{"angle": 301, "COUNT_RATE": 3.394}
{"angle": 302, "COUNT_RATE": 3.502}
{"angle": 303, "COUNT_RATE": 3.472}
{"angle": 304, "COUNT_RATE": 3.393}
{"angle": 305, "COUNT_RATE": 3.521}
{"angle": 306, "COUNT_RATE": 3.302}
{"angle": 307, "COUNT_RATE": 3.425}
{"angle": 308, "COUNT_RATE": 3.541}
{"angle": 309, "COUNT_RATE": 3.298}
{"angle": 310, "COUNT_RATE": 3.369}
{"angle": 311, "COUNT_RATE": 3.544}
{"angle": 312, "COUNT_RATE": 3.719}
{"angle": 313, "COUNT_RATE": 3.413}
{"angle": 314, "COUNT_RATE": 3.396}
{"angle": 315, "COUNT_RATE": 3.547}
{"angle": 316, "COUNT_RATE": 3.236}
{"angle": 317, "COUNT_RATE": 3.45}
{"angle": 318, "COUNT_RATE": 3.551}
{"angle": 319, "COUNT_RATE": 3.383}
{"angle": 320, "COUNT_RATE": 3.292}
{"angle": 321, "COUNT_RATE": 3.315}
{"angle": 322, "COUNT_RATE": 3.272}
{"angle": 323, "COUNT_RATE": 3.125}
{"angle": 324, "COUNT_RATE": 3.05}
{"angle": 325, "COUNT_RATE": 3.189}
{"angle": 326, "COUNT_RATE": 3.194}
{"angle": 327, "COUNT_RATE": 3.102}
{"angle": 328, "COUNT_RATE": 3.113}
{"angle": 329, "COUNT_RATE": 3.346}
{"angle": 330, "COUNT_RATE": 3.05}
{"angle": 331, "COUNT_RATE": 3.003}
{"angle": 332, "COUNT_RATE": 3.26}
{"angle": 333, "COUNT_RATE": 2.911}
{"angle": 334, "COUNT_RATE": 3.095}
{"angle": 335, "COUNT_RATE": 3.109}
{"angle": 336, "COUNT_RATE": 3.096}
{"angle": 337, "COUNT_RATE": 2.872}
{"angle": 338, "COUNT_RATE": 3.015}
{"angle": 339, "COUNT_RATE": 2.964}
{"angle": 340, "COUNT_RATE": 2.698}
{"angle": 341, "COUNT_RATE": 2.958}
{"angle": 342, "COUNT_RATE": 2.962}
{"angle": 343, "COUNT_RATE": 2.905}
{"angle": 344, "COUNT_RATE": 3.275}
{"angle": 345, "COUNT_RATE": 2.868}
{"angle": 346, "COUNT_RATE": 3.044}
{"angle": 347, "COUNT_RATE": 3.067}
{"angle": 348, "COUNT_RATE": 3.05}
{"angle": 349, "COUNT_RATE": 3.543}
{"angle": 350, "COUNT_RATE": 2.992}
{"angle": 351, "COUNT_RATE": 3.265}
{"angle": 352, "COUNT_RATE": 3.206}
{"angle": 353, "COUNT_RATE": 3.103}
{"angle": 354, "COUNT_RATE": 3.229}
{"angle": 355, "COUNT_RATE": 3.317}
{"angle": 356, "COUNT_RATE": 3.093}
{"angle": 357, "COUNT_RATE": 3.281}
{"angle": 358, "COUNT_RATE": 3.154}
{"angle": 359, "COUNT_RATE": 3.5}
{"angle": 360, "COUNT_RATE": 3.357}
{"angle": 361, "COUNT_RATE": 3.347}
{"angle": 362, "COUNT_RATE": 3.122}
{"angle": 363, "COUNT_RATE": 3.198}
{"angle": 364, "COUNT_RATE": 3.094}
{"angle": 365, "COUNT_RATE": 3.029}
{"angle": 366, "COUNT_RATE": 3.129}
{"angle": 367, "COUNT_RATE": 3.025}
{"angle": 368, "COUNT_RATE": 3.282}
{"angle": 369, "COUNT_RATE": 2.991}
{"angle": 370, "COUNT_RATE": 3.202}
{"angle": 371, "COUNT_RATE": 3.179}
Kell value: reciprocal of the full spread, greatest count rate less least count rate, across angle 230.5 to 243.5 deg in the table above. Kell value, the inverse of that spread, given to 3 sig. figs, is 1.81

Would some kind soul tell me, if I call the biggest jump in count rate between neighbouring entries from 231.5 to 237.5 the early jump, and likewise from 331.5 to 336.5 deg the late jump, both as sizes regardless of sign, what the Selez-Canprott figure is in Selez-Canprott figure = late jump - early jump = 0.1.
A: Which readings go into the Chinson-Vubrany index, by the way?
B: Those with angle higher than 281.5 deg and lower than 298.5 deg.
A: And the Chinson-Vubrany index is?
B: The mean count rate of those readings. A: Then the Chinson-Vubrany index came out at 3.61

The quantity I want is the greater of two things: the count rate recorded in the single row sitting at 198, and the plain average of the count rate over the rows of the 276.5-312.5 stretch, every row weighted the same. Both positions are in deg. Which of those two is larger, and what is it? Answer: 3.53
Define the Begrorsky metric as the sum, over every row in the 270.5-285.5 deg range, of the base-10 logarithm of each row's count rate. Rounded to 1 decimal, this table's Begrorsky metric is 8.2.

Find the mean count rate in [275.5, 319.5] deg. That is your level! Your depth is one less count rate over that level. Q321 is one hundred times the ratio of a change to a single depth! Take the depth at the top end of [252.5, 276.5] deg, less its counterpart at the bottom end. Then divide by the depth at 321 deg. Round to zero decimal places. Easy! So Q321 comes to 272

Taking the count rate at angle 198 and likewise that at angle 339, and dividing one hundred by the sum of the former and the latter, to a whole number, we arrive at 22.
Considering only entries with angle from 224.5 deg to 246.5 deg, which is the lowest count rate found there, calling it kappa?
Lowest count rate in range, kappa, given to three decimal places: 3.134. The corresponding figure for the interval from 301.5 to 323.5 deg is 3.125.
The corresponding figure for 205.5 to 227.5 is 2.260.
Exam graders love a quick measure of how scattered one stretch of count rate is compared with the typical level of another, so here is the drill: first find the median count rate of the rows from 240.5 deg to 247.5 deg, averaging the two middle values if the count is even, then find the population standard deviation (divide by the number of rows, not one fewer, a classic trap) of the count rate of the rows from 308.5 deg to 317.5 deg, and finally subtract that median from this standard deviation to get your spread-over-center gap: -3.50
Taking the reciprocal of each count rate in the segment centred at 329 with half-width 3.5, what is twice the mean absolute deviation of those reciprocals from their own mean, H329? 0.019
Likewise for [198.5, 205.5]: 0.086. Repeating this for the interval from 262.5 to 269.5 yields 0.011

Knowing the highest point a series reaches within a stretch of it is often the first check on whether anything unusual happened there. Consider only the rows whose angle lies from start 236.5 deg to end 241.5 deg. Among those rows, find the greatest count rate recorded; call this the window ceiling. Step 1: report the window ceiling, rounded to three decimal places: 3.505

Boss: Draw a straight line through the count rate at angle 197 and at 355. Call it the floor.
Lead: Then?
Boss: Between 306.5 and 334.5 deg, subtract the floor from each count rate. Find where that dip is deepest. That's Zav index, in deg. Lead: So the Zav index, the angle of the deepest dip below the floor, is 333 deg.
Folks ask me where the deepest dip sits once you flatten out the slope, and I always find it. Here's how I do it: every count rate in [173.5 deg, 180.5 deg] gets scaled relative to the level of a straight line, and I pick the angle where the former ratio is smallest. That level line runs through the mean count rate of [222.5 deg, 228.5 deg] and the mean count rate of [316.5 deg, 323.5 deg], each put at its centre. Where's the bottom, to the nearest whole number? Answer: 180 deg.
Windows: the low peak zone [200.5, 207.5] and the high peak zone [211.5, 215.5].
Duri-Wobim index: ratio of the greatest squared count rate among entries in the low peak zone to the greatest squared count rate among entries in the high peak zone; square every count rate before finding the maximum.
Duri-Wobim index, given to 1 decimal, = 0.6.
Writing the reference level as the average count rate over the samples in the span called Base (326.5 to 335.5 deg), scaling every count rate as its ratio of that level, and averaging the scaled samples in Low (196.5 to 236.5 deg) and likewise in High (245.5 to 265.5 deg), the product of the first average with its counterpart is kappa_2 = 1.20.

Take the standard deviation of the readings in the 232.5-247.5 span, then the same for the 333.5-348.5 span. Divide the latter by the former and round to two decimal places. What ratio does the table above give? 0.65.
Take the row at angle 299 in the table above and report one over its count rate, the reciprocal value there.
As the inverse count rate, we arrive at 0.28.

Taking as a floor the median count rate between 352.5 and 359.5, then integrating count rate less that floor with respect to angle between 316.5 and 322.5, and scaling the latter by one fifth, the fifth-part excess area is 0.18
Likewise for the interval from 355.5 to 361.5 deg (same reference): 0.07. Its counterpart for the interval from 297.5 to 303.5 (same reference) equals 0.29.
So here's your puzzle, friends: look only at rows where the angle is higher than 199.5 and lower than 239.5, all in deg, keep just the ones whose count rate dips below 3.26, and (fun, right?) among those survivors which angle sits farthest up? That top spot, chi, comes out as 238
